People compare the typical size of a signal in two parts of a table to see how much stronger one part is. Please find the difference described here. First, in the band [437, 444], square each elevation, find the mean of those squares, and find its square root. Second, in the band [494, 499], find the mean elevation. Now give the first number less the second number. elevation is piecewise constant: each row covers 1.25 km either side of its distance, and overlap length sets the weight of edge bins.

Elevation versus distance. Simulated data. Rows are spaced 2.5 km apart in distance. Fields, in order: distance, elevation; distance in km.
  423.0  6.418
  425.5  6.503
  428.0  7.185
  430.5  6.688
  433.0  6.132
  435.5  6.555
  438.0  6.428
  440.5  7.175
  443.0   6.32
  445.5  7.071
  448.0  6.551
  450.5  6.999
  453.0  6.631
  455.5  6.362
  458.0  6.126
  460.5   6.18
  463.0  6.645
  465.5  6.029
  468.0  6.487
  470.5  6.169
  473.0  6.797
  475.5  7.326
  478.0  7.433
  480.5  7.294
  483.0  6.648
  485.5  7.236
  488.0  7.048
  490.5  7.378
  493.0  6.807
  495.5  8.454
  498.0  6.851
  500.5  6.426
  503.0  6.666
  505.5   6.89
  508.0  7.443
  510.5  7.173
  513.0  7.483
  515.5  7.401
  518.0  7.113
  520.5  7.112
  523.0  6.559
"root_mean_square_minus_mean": -1.0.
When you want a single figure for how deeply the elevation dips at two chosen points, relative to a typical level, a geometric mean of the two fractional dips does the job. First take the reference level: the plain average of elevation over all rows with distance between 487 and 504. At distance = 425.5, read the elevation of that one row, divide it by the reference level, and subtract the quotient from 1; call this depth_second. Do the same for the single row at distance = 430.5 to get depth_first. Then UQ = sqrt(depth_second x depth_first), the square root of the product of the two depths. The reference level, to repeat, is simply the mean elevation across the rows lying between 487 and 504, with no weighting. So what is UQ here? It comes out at 0.069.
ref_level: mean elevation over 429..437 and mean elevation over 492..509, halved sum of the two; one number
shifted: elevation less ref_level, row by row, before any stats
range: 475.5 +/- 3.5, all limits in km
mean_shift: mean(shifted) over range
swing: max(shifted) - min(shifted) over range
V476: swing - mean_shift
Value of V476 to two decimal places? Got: 0.22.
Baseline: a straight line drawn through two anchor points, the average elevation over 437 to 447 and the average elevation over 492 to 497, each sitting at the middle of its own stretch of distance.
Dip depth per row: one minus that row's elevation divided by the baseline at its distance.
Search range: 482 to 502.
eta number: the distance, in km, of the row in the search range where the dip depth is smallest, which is 495.5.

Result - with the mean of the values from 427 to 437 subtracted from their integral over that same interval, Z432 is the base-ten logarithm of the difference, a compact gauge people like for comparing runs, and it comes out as 1.78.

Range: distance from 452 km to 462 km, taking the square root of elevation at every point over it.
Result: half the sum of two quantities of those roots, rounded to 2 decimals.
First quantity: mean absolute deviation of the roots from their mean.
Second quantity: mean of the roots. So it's 1.27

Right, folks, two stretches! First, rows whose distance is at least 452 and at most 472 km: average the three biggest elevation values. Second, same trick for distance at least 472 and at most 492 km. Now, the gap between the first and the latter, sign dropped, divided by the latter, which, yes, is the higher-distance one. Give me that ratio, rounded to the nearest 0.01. 0.11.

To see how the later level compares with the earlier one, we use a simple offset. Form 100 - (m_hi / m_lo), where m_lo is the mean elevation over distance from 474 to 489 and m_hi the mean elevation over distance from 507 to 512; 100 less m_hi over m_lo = 98.98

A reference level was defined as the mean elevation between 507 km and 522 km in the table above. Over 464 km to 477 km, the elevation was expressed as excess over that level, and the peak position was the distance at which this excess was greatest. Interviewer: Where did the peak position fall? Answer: 475.5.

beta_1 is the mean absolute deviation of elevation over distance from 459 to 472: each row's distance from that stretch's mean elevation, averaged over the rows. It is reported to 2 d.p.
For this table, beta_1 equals 0.21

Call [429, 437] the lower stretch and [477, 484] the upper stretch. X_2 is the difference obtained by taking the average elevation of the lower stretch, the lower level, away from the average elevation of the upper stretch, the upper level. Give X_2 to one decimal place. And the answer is 0.7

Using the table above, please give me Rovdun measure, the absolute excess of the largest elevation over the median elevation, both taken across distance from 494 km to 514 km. 1.4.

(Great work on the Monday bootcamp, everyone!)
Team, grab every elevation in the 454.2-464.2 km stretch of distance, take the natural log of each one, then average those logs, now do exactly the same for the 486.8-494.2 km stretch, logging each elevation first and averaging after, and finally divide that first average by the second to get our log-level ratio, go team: 0.943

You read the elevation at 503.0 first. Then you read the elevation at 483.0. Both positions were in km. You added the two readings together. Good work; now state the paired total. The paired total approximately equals 13.3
